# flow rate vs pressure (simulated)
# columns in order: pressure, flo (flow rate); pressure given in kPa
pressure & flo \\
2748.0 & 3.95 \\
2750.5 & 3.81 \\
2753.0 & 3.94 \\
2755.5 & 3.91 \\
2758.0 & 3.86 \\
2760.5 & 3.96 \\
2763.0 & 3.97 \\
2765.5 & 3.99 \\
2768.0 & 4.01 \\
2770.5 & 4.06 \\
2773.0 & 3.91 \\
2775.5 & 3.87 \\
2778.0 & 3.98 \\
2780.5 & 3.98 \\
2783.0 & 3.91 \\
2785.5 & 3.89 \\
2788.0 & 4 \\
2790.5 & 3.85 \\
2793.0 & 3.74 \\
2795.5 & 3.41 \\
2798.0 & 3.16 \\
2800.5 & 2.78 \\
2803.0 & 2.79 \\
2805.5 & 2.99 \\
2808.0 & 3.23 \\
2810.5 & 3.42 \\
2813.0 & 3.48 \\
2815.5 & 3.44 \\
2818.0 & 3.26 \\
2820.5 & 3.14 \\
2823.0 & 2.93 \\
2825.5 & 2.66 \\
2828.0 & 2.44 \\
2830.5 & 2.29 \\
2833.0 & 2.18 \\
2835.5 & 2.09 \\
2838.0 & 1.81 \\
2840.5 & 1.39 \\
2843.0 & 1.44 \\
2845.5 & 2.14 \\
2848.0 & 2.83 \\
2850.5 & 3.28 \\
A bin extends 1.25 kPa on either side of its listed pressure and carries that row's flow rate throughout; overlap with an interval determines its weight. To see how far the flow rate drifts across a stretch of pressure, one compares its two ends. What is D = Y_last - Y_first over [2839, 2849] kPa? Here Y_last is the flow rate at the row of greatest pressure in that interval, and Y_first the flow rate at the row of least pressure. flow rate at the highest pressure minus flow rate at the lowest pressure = 1.4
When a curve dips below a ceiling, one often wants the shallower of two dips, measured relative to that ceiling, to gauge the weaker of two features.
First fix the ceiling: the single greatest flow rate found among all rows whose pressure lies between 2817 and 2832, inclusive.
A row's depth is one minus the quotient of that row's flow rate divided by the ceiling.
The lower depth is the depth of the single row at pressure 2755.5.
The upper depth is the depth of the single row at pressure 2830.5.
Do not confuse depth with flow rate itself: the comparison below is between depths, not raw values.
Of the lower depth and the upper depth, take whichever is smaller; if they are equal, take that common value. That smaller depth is -0.199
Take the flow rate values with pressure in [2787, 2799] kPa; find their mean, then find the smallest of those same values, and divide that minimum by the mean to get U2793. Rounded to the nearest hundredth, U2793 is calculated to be 0.87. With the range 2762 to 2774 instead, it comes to 0.98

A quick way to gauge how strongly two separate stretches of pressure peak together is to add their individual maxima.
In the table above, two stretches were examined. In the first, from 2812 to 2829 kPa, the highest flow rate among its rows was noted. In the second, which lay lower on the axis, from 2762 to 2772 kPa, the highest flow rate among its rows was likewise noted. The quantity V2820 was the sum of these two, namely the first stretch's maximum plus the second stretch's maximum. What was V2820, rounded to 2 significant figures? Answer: 7.5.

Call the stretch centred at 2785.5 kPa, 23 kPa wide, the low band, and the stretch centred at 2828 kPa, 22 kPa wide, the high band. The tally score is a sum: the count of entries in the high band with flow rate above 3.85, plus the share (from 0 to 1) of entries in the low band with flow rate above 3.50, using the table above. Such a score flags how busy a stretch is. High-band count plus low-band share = 0.89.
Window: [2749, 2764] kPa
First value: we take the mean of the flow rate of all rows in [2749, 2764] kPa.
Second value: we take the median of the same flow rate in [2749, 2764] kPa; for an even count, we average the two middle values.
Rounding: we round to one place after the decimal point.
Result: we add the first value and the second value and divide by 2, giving 3.9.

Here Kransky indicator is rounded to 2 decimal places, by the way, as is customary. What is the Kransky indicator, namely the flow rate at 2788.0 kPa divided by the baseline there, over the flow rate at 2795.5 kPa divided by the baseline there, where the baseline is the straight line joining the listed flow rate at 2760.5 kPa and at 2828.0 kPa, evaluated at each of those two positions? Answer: 1.11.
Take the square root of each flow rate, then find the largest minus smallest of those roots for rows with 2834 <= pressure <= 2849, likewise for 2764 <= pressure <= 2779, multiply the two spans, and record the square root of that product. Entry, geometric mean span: 0.15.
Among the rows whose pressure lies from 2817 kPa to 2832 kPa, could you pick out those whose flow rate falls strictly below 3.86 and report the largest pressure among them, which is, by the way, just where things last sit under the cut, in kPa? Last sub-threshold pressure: 2830.5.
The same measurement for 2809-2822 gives 2820.5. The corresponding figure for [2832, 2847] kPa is 2845.5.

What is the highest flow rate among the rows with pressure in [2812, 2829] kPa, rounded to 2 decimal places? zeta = 3.48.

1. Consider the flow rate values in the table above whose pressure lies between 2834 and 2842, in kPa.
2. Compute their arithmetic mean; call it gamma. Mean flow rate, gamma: 1.8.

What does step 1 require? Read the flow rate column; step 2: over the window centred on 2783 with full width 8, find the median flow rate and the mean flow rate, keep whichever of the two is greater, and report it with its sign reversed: -3.93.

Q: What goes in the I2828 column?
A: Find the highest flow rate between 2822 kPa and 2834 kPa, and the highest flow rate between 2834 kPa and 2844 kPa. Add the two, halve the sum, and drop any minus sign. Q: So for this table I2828 2.51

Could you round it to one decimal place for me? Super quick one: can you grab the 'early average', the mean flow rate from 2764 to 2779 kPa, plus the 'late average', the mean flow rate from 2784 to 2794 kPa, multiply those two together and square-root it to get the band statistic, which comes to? 3.9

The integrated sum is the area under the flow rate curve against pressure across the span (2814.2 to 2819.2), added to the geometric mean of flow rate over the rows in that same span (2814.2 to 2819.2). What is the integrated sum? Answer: 20.1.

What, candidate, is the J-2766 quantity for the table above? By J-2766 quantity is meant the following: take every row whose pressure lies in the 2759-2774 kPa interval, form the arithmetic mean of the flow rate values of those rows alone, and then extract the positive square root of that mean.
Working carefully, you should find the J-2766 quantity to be 2.00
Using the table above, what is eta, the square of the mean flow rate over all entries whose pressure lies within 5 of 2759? 15.4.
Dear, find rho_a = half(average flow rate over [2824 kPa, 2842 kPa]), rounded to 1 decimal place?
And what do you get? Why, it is 1.1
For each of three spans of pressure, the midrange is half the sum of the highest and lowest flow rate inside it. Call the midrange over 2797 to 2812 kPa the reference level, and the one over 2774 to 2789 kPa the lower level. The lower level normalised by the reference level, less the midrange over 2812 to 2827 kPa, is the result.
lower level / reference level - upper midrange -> -1.8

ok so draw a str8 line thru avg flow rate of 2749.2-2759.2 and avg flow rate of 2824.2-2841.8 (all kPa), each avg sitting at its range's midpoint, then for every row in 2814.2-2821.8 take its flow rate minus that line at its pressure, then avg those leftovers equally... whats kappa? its 0.82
